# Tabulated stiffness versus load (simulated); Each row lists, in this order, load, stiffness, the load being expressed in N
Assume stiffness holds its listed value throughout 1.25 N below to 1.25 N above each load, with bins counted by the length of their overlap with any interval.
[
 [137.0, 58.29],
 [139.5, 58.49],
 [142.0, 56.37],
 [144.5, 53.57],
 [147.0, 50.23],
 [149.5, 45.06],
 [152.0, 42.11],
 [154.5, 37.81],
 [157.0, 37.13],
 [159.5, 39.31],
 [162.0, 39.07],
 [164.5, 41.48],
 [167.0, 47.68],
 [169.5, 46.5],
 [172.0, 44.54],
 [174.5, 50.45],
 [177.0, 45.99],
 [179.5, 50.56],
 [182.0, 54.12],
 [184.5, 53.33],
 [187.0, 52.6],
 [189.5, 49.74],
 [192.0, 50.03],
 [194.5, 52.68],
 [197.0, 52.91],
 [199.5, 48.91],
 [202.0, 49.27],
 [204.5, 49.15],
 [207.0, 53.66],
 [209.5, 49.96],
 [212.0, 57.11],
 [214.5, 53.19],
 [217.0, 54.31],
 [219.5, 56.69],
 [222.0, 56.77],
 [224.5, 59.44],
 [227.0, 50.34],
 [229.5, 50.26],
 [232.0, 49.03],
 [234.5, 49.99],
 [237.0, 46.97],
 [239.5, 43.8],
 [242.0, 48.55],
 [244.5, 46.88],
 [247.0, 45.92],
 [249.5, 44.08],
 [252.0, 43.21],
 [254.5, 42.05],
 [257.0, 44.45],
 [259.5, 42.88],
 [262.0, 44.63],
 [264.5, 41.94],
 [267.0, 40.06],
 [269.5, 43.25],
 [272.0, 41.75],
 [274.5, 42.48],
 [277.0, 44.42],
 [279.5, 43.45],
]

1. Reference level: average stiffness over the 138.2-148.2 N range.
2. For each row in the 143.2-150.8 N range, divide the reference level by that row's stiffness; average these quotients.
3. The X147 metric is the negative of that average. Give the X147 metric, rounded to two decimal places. -1.11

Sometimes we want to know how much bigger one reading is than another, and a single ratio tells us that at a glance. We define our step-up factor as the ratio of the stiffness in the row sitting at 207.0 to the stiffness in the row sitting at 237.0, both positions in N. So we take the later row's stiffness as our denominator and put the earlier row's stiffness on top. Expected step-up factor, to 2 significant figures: 1.1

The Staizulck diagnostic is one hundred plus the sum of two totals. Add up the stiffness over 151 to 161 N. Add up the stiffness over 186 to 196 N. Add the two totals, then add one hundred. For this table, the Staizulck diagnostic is 461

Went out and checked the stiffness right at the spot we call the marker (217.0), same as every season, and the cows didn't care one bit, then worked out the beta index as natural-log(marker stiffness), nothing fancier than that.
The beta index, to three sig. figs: 3.99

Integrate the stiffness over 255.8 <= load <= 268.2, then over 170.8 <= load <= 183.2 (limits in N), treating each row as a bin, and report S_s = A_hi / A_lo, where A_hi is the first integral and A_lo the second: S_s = 0.87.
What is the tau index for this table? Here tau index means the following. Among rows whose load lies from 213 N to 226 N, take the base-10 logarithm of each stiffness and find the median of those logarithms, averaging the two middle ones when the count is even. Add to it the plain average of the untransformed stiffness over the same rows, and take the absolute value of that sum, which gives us 58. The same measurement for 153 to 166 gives 41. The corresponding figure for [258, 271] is 44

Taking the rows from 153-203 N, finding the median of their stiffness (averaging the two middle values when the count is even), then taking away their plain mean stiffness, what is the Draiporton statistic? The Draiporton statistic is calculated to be 1.9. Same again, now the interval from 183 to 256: -0.4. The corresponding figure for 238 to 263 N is -0.4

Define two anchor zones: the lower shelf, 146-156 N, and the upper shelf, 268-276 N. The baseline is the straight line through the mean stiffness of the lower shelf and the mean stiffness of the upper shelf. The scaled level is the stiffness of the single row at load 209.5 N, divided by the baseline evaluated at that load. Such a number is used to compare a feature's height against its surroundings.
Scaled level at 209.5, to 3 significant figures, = 1.16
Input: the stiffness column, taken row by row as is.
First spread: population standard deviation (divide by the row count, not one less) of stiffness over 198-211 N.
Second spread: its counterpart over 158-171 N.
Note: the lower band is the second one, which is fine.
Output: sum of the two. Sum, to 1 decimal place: 5.4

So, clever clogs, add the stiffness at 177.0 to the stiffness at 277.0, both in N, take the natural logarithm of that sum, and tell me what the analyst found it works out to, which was 4.50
